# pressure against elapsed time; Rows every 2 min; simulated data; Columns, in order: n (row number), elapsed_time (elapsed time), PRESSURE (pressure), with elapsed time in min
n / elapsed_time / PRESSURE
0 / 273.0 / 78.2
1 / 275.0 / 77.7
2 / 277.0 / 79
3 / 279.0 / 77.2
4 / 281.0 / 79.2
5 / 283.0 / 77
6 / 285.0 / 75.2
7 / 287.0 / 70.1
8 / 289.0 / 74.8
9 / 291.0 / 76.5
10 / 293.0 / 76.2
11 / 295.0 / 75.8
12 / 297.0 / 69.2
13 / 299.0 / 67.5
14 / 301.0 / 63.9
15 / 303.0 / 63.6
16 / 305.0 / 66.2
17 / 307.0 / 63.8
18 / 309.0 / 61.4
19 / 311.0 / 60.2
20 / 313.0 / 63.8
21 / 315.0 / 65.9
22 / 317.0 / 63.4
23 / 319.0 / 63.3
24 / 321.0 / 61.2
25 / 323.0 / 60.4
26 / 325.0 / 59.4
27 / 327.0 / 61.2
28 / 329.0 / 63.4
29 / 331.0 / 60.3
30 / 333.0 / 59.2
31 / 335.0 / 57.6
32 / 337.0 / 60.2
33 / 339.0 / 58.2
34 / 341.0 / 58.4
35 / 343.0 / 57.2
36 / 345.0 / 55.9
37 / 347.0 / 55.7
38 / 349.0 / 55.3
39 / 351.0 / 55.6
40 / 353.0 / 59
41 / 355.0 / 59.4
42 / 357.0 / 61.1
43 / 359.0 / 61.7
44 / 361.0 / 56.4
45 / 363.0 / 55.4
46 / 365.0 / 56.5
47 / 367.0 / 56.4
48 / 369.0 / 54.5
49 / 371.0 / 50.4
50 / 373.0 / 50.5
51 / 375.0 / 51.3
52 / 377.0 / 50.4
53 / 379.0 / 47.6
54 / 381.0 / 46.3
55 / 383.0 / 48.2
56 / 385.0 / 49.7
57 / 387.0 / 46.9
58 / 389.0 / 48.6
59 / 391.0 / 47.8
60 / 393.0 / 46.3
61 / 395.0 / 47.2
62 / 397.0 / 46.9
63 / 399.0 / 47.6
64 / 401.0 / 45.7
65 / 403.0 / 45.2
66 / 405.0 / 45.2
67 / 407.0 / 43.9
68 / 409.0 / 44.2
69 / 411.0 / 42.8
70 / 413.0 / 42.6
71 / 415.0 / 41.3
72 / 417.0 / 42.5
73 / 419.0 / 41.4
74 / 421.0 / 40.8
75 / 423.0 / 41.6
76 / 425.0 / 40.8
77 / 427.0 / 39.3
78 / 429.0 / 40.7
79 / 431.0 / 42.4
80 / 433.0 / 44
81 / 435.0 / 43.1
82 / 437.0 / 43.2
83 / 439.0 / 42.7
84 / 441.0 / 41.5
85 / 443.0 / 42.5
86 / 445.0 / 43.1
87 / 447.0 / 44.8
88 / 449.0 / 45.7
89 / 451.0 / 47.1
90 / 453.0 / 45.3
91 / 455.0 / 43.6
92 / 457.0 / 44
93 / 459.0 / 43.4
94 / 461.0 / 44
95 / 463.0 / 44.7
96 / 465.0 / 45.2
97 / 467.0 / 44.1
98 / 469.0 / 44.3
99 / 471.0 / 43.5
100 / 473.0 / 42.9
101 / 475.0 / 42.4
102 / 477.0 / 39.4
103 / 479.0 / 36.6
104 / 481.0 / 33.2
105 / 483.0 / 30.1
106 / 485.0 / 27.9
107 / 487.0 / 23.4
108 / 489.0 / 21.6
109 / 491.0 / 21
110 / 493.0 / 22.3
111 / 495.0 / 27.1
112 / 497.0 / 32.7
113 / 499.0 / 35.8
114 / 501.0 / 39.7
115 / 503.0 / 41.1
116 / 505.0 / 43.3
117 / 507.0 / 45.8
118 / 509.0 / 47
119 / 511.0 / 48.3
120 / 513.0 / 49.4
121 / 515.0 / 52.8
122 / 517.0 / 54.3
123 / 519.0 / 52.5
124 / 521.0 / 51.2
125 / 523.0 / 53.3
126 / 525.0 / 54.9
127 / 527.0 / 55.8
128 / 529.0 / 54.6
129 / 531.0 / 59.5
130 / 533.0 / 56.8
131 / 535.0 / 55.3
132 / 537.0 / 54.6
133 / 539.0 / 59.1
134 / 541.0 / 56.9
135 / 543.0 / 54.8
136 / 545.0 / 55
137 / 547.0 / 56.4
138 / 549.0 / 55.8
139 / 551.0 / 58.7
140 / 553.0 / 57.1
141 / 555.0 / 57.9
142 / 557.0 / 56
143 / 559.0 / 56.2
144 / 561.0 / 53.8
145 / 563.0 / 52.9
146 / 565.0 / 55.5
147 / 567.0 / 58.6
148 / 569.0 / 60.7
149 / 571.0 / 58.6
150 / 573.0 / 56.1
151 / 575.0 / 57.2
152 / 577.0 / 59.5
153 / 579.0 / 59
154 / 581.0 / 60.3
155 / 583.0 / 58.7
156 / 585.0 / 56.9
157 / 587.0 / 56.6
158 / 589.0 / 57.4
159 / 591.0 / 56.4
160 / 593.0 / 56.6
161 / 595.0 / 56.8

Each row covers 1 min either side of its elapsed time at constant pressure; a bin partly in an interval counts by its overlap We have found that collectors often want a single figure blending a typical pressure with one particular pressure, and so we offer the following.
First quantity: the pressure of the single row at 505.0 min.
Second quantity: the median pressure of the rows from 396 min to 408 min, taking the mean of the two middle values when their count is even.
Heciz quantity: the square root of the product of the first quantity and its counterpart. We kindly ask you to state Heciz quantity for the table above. 44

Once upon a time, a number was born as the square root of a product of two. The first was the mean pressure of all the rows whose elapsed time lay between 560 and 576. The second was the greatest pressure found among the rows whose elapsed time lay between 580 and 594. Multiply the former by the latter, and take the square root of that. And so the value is 58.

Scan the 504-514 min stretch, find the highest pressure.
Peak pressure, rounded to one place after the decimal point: 49.4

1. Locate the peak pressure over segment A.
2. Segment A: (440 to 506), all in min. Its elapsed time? 451.0 min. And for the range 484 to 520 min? 517.0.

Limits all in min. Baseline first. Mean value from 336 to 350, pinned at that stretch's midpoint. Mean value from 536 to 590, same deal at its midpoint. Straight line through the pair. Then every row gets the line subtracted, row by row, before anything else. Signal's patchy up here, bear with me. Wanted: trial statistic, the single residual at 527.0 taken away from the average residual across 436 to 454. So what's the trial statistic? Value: -12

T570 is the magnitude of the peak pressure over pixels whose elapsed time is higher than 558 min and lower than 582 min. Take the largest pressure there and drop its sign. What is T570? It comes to 61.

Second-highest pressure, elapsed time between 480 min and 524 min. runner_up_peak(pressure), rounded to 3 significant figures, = 53.3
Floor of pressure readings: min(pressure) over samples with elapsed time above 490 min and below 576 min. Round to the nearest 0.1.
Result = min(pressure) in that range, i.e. 21.0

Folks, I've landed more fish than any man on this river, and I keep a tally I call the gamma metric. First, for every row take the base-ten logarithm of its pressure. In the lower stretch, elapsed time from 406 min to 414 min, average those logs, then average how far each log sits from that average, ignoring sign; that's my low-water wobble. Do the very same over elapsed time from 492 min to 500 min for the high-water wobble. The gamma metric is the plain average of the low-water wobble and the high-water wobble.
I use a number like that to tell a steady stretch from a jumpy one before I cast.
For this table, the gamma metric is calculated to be 0.039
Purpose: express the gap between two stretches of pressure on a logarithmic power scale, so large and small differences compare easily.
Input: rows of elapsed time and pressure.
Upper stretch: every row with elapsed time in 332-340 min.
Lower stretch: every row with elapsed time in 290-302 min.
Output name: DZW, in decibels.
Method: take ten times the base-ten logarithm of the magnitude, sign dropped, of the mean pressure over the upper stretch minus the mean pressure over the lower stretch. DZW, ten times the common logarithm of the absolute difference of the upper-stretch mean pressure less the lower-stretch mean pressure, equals 11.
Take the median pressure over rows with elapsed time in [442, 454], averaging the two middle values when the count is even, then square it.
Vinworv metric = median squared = 2030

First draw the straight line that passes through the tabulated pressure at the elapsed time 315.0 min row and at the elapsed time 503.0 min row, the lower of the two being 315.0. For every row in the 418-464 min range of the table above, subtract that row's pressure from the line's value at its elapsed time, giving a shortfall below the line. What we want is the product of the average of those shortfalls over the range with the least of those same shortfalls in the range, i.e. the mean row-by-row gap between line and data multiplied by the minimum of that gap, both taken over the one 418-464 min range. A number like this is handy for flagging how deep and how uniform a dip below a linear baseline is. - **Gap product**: 5.4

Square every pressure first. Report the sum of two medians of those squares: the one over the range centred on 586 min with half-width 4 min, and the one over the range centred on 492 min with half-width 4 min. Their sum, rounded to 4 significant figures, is 3748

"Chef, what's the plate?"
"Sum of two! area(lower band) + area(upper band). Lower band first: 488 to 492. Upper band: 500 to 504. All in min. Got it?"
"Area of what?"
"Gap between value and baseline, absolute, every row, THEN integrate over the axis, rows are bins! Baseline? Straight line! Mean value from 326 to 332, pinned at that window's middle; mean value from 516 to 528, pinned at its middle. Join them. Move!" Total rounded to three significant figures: 191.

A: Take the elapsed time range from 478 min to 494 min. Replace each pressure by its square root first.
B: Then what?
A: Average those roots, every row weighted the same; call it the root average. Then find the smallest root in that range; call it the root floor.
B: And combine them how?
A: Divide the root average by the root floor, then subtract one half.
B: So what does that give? 0.628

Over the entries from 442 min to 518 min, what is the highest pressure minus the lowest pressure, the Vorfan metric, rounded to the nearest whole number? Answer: 33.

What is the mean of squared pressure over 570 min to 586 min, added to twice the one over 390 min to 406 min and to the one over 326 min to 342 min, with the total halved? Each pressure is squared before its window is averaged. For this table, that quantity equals 5652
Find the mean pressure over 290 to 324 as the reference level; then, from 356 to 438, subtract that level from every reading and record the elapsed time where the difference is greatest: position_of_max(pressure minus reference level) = 359.0 min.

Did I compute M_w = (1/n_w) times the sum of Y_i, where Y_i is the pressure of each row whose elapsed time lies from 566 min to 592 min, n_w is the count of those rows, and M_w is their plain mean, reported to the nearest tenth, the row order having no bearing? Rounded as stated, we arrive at 58.2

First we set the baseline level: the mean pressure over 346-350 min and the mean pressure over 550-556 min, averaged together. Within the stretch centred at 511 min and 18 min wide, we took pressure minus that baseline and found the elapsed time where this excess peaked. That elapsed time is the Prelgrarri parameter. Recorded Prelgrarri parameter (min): 517.0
